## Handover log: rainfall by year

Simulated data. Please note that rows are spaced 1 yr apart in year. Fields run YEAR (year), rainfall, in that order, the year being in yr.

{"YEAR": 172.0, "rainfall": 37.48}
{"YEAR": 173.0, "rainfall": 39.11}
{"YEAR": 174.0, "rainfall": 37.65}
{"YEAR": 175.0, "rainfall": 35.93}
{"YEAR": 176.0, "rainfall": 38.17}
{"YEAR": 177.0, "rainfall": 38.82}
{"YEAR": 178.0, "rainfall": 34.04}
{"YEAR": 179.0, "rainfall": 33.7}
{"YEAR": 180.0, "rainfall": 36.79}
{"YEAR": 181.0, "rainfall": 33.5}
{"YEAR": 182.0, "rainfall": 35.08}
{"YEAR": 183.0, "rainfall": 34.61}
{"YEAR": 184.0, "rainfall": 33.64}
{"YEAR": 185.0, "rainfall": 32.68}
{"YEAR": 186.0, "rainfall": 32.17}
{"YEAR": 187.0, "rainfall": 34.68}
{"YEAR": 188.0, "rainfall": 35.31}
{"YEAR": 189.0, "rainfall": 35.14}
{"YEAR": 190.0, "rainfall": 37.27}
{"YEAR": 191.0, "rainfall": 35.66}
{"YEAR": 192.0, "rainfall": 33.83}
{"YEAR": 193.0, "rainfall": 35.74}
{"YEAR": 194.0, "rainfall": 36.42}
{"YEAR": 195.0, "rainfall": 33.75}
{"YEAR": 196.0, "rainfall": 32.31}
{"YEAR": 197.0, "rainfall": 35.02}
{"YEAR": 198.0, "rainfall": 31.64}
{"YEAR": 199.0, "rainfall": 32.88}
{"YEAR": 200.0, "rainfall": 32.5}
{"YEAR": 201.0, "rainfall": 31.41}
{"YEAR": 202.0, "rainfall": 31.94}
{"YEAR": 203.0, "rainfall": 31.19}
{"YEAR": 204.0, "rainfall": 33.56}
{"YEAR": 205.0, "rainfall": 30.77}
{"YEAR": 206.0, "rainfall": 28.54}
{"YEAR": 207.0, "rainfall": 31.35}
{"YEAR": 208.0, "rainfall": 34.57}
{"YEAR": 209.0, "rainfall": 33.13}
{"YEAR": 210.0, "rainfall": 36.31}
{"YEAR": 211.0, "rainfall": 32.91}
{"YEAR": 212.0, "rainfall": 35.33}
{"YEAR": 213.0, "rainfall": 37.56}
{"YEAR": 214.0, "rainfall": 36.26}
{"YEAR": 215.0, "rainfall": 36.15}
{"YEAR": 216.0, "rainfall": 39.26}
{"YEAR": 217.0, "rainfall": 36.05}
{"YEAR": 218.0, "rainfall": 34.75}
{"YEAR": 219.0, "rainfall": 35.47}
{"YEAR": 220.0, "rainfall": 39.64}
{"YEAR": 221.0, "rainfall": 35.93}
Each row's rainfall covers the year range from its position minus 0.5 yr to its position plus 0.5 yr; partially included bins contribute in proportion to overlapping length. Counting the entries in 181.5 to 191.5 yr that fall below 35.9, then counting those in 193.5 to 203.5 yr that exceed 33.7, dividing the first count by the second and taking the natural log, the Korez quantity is 1.1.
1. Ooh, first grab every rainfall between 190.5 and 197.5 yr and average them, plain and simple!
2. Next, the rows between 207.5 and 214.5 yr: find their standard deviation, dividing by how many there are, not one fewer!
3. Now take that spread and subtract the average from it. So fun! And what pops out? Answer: -33.1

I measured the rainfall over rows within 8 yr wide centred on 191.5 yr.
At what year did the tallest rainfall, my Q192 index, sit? 190.0 yr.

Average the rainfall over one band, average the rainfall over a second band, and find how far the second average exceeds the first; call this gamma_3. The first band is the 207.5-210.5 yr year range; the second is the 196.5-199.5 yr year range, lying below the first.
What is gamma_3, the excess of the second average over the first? -1.5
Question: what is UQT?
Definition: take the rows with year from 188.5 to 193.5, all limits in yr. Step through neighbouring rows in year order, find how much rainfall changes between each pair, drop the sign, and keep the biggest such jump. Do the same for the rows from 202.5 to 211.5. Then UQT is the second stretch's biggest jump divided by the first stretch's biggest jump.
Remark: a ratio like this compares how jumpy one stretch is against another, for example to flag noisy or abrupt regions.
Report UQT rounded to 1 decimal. 1.6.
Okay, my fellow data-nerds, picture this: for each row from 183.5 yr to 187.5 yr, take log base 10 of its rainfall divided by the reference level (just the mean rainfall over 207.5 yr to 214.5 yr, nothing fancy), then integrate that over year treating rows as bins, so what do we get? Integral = -0.10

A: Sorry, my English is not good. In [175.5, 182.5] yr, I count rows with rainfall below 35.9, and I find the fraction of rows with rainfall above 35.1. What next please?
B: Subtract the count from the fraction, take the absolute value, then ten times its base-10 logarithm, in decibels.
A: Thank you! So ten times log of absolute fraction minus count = 6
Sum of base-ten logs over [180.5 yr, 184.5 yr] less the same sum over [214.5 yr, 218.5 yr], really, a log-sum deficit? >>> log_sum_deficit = -0.11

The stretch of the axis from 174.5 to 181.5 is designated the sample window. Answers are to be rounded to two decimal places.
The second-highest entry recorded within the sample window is 38.17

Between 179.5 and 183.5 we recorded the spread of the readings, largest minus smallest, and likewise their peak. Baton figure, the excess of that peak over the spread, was 33.5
